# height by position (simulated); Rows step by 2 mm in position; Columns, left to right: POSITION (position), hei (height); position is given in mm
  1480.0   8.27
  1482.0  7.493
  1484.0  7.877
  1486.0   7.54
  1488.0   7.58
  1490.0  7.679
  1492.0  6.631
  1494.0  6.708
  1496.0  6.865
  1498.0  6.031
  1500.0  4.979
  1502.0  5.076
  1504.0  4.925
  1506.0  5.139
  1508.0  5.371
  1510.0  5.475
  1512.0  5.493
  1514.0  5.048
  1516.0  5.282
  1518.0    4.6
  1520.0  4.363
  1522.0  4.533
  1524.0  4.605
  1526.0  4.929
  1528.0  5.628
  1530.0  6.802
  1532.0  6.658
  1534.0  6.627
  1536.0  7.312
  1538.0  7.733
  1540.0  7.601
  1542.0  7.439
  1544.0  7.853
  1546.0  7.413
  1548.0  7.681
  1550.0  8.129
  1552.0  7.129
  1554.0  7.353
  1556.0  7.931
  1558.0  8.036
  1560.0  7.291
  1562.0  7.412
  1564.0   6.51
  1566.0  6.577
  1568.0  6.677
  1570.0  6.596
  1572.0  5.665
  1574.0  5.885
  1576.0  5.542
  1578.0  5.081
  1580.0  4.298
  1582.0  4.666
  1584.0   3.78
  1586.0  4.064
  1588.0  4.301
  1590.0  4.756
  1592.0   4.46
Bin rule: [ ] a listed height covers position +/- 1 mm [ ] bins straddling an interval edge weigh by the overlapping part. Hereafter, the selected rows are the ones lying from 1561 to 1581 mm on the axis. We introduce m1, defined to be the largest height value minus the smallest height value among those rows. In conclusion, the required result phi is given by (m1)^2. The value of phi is 9.7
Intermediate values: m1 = 3.1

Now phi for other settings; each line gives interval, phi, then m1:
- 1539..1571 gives 2.6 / 1.6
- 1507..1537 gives 8.7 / 2.9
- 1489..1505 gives 7.6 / 2.8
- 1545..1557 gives 1.0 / 1.0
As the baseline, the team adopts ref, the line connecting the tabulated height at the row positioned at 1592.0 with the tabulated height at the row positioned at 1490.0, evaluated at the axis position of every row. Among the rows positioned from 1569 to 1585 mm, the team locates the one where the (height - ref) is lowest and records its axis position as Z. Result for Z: 1584.0 mm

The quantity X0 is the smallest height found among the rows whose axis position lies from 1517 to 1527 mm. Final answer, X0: 4.363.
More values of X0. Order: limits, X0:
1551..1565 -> 6.51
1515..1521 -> 4.363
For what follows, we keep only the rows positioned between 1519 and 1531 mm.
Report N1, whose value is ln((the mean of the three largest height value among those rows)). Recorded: 1.76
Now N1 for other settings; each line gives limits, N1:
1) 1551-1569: 2.05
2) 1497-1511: 1.73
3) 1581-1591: 1.52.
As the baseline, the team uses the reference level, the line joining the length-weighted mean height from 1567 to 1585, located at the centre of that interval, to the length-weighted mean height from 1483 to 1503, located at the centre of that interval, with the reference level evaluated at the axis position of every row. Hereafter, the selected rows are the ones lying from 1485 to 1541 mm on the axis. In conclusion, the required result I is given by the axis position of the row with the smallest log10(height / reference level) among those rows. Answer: 1520.0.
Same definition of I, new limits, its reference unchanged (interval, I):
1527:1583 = 1580.0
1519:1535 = 1520.0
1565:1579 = 1578.0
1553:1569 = 1564.0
